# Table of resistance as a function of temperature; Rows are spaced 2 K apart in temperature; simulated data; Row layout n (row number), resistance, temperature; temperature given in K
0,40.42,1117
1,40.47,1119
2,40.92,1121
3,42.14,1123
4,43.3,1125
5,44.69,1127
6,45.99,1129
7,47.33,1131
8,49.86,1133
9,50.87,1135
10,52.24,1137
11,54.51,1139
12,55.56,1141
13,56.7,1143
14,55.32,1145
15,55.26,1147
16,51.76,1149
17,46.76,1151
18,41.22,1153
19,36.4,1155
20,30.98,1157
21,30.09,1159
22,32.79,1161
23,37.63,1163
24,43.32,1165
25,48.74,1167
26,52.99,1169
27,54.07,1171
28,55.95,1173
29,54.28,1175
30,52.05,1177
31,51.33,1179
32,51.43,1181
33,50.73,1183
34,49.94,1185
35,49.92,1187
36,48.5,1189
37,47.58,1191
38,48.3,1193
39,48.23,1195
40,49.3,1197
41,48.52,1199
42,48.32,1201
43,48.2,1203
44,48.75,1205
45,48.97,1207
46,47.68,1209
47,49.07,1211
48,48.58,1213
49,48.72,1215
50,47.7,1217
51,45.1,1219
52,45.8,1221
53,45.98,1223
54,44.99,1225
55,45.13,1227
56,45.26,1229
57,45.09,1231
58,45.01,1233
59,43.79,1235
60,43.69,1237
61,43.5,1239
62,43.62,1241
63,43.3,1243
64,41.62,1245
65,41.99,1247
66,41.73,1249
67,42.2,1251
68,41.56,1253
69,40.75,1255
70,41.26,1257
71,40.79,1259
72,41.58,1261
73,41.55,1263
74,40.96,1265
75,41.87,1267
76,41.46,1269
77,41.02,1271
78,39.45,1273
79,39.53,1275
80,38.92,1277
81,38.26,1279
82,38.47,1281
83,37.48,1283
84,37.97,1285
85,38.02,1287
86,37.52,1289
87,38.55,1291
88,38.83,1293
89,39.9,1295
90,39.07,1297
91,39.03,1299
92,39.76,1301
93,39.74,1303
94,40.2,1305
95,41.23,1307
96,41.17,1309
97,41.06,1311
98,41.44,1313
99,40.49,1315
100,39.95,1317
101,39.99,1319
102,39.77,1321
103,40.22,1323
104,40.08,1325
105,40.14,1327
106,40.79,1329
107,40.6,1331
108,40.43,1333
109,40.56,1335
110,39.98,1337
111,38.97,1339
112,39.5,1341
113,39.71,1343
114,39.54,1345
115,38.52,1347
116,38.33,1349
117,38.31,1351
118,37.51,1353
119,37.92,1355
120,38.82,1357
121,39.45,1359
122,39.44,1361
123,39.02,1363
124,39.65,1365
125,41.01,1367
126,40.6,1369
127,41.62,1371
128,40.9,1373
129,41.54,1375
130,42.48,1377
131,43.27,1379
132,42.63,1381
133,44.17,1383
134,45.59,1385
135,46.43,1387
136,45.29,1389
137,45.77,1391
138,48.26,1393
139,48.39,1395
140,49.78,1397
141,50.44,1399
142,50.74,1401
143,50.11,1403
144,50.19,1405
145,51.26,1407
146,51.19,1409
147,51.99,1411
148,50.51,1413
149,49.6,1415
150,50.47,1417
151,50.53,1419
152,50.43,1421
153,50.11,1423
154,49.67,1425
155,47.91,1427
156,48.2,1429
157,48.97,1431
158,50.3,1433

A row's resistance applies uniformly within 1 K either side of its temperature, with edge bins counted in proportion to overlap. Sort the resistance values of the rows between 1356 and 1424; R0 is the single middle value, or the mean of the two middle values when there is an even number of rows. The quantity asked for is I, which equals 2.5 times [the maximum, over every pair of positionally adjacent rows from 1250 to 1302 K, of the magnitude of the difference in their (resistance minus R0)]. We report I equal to 4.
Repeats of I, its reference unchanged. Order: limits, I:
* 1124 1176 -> 14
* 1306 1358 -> 3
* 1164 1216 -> 14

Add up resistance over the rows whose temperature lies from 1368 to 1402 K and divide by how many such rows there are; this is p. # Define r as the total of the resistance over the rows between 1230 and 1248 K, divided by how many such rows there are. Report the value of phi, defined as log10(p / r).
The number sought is 0.02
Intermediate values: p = 45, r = 44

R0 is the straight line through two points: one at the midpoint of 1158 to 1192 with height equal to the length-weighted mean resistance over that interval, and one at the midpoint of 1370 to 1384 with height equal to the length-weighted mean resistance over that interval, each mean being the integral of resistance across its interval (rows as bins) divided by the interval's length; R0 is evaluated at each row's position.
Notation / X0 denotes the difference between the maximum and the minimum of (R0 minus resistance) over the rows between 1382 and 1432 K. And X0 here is 9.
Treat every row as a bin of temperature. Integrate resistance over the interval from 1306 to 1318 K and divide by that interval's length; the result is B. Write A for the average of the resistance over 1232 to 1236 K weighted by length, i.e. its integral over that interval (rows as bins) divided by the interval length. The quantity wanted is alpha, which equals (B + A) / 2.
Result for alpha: 43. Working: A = 44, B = 41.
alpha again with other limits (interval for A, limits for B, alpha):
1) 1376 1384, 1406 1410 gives 47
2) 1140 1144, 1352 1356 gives 47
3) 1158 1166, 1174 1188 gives 44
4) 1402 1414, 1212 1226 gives 49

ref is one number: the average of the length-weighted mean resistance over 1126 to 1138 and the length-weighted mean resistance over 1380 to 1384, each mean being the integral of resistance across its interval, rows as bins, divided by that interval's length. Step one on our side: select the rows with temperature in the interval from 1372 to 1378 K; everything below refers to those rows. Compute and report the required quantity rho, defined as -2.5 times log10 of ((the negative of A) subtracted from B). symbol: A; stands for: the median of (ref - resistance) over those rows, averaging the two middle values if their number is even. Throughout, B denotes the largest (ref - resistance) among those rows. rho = -2.44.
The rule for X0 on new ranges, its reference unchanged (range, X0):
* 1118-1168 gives 26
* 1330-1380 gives 6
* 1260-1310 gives 4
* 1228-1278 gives 5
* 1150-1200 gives 26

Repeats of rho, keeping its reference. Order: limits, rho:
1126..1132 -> -0.21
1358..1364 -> -2.82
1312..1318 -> -2.65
